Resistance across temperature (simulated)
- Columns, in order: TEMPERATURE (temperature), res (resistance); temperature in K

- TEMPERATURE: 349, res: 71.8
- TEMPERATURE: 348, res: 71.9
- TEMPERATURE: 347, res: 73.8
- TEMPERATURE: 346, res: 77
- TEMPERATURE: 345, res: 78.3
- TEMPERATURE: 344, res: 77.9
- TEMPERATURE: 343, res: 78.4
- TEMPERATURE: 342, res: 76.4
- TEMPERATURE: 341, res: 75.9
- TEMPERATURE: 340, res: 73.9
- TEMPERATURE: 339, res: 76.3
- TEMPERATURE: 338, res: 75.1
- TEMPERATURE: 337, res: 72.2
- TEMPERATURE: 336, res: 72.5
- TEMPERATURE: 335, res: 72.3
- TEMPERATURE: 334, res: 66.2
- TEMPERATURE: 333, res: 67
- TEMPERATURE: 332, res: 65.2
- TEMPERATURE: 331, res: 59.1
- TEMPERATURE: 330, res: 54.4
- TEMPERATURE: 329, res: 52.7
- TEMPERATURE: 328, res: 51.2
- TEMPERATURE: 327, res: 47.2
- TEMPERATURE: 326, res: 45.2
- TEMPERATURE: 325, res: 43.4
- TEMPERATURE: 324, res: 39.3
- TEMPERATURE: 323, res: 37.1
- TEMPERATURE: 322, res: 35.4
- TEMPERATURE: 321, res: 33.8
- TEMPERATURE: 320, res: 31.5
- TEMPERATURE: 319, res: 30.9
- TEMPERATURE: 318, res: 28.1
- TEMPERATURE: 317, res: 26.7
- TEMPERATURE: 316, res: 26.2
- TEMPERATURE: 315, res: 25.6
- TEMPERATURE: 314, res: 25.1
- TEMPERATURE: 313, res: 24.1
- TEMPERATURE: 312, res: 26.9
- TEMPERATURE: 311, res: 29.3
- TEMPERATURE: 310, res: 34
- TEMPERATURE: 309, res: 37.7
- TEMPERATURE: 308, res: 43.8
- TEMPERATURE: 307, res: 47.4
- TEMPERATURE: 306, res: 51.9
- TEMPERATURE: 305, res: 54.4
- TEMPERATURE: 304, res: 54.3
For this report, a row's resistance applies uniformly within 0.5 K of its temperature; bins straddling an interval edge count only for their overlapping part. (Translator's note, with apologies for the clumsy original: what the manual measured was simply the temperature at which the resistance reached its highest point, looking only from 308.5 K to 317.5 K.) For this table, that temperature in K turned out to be 309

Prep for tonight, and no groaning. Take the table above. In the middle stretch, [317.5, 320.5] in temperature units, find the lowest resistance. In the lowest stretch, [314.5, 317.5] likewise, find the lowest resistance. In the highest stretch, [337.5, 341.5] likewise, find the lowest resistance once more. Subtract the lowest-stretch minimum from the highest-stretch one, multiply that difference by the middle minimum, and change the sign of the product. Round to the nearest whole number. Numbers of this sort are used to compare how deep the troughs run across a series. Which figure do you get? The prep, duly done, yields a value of -1357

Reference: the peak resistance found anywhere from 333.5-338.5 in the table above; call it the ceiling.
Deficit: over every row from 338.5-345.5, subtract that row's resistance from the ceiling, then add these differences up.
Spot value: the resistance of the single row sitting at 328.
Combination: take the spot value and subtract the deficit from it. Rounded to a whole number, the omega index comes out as 63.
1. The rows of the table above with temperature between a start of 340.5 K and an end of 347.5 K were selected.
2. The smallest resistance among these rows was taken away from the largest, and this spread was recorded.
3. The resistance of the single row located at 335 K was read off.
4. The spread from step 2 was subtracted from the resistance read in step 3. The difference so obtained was 68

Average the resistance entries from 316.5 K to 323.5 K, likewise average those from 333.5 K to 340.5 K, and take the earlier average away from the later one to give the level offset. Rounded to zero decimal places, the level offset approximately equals 41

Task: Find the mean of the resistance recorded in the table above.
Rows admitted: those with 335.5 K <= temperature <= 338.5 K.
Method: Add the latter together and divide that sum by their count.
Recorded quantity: 73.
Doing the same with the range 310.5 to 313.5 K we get 27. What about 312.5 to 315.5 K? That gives 25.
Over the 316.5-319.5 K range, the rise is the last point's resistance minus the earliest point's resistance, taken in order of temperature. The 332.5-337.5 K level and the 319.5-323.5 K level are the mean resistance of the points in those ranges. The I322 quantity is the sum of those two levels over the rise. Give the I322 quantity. 25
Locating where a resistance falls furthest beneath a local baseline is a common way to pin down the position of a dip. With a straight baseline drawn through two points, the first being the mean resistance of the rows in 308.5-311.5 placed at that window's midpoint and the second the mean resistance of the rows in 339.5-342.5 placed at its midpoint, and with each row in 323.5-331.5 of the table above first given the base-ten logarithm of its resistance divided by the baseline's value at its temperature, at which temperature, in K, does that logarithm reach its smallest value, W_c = 324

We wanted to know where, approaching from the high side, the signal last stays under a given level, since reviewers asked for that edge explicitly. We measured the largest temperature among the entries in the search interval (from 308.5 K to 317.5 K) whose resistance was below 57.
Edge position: 317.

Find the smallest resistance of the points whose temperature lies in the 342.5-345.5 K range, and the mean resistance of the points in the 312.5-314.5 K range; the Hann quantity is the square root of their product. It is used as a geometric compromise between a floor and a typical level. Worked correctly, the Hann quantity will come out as 44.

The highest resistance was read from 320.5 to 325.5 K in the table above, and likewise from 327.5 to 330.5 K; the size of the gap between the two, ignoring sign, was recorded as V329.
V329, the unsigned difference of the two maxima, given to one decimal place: 11.0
